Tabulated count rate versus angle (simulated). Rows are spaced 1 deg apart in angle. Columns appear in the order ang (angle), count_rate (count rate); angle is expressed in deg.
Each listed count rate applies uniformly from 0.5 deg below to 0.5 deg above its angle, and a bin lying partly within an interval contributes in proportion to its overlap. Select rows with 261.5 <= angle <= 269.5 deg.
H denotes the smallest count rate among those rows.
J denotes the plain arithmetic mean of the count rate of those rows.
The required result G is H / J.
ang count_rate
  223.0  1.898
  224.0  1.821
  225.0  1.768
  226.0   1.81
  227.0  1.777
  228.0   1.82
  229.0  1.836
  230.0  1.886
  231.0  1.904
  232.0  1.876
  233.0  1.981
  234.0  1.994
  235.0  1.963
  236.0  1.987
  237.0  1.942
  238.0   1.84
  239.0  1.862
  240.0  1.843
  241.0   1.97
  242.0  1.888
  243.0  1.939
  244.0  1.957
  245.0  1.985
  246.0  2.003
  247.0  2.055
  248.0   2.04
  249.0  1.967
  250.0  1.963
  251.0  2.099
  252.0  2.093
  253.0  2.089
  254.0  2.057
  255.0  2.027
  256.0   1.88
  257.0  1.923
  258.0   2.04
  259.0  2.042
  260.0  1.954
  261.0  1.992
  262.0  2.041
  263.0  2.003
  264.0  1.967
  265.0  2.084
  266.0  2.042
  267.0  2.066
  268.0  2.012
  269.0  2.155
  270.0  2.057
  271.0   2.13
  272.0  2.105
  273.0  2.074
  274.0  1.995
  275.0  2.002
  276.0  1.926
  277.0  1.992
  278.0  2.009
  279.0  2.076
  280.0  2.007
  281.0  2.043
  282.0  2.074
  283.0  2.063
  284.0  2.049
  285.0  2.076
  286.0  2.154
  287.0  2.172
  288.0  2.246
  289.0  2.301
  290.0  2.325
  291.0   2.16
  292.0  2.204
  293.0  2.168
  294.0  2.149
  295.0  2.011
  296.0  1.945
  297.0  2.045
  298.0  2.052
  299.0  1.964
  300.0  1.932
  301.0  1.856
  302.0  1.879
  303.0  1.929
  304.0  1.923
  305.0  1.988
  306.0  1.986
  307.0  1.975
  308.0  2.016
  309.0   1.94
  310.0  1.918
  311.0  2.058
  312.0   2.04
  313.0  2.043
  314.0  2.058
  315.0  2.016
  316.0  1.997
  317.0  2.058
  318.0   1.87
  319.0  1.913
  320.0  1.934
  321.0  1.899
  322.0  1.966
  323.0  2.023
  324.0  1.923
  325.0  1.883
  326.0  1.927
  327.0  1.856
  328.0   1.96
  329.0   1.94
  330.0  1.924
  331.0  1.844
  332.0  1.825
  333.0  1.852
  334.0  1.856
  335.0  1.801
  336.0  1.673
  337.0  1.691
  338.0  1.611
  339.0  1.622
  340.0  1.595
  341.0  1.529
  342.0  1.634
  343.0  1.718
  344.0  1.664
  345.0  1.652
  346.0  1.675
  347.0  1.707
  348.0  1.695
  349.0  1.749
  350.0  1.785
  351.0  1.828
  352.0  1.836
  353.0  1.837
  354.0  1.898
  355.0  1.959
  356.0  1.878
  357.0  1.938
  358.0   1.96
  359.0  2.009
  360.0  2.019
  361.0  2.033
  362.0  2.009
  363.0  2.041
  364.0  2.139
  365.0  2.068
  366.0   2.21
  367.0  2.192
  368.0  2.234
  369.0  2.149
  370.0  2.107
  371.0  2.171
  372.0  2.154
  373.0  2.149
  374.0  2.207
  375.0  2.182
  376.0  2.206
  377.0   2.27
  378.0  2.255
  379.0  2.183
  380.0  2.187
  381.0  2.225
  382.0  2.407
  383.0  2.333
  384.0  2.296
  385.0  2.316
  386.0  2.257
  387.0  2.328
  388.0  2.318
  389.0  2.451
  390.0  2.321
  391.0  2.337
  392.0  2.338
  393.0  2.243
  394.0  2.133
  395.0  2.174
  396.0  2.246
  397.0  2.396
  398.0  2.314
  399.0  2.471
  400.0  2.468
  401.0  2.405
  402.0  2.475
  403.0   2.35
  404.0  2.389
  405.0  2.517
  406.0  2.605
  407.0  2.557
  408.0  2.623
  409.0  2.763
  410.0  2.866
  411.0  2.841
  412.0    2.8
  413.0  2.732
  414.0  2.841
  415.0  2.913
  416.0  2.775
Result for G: 0.961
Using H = 1.967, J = 2.05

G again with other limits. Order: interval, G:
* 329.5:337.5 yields 0.925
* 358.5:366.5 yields 0.972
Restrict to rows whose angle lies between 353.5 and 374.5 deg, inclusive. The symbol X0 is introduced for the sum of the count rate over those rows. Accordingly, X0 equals 43.5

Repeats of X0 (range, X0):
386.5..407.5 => 49.8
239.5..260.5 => 41.8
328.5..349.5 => 36.3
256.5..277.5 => 42.6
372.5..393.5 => 47.8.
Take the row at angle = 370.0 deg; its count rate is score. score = 2.107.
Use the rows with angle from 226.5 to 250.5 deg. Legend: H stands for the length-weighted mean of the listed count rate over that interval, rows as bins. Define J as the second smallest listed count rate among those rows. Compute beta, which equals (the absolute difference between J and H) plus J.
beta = 1.93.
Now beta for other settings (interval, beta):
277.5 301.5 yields 2.09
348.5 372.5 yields 2.01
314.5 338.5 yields 1.89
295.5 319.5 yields 1.98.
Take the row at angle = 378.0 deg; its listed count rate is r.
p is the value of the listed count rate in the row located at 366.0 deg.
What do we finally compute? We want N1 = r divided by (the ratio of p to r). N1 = 2.30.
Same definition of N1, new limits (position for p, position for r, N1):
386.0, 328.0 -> 1.70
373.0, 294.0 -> 2.15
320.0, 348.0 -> 1.49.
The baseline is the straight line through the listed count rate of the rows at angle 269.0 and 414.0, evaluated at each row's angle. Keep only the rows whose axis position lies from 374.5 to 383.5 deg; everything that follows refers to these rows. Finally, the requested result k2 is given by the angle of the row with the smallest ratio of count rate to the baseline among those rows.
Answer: 379.0 deg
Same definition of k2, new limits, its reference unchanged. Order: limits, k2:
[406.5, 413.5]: 407.0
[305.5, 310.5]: 310.0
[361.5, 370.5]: 362.0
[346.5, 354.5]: 348.0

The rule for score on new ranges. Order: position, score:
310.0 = 1.918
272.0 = 2.105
